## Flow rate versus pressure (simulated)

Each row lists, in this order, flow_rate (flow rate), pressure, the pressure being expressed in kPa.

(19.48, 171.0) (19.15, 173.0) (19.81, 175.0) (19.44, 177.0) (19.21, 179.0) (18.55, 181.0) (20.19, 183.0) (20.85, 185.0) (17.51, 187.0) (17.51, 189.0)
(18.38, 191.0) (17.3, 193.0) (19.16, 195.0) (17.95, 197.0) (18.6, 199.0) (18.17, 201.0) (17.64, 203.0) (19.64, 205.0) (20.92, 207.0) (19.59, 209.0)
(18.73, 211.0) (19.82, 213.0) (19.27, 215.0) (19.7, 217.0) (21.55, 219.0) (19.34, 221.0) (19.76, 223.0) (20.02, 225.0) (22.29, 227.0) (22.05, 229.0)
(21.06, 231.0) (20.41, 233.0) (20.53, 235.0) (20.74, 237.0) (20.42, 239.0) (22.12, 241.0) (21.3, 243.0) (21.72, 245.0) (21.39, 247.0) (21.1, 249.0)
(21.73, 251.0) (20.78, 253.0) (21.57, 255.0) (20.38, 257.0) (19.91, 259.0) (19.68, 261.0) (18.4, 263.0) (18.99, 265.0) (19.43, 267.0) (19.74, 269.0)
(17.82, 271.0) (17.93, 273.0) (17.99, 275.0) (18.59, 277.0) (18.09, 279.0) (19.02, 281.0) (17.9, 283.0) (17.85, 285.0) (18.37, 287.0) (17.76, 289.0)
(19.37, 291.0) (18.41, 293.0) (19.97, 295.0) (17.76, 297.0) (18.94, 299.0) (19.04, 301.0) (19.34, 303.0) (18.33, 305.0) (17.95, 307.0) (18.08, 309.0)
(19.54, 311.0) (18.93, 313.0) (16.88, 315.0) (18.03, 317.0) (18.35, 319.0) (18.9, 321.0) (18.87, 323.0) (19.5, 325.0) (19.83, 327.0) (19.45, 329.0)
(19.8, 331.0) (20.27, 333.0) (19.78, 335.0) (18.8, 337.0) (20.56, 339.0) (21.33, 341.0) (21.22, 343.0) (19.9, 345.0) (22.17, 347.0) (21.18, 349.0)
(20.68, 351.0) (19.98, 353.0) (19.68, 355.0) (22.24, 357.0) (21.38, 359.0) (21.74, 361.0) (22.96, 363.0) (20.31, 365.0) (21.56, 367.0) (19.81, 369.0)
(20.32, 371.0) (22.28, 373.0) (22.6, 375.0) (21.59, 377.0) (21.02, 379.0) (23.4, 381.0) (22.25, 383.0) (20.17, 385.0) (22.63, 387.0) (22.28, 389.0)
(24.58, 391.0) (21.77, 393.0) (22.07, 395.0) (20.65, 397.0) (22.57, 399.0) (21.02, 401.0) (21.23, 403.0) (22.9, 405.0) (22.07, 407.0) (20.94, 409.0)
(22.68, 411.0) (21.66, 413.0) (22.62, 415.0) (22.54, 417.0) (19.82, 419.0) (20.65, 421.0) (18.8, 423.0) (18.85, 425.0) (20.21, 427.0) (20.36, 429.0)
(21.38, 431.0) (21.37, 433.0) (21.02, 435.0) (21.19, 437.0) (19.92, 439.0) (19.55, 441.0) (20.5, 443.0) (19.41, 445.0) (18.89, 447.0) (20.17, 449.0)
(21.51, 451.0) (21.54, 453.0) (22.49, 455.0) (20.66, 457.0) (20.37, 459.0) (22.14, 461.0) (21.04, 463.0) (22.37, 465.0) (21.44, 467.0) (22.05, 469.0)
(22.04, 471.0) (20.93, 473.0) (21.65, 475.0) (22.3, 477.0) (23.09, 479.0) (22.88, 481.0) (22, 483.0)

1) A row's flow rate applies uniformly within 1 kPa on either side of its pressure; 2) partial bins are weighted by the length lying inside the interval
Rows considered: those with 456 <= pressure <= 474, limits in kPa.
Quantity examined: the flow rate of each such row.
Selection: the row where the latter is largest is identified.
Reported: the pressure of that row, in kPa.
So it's 465.0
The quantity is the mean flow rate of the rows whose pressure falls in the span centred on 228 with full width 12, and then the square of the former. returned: 438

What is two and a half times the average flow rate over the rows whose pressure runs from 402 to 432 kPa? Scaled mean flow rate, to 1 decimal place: 52.8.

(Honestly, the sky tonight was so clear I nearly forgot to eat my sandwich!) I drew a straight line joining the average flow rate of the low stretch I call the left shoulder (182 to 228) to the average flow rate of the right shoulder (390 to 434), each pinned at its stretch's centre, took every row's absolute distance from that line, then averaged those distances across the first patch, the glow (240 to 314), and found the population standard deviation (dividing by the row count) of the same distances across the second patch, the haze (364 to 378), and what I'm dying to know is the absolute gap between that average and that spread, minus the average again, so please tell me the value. -0.38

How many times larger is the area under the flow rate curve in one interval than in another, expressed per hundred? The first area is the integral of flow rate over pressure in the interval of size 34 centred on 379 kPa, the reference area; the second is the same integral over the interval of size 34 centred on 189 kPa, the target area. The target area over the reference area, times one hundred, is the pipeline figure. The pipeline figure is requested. 86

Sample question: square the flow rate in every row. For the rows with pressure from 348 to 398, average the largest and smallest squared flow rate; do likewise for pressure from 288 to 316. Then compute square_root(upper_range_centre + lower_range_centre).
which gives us 28.9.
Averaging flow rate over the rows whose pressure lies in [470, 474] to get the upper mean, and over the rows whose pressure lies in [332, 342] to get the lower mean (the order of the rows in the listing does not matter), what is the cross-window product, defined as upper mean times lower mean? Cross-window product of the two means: 433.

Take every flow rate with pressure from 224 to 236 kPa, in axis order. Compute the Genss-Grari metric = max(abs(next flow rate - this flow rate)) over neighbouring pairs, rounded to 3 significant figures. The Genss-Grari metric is 2.27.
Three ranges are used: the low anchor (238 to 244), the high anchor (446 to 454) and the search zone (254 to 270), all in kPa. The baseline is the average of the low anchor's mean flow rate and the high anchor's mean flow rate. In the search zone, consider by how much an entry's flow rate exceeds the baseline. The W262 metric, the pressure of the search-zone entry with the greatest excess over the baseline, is 255.0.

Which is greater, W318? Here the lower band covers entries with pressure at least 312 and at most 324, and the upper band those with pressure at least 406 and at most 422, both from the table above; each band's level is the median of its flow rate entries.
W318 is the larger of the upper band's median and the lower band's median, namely 21.9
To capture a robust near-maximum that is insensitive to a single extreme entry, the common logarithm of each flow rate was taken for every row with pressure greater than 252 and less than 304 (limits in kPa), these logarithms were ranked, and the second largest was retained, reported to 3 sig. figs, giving 1.32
